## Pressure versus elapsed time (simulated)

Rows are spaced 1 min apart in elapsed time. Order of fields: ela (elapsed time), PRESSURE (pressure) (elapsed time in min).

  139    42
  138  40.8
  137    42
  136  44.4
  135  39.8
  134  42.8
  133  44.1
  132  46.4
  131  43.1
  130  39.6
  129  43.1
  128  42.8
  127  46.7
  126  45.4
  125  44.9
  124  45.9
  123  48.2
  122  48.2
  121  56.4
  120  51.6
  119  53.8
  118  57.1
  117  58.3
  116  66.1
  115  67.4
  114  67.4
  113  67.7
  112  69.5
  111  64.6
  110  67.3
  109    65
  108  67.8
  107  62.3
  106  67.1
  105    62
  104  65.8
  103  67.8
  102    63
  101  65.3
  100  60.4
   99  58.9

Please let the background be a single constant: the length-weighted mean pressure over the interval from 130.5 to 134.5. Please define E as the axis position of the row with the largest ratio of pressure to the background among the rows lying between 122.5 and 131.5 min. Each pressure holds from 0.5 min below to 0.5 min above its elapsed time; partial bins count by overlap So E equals 123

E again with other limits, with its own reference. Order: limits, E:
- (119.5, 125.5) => 121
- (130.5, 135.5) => 132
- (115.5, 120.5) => 116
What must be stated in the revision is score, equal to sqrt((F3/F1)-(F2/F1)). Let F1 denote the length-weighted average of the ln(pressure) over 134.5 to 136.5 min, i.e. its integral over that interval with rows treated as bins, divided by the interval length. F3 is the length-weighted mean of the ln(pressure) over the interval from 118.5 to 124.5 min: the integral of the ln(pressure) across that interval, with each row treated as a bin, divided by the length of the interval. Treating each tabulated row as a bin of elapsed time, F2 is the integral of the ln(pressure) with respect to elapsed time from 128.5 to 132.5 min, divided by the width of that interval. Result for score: 0.208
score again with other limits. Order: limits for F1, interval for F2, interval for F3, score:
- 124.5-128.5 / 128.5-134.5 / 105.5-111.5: 0.332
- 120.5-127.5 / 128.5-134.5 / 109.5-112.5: 0.338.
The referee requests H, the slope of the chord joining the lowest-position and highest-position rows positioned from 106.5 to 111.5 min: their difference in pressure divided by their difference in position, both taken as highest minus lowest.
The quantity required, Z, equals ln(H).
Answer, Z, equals -0.6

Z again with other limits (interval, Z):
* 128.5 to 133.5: -1.4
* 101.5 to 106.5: 0.0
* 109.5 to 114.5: -3.7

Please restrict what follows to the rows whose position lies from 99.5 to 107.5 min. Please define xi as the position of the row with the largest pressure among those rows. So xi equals 103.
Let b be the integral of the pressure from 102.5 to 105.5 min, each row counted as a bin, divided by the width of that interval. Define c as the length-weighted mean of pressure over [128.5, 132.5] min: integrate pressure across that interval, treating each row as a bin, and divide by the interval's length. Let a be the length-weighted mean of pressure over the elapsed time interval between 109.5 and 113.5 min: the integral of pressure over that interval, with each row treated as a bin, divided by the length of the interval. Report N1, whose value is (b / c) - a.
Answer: -66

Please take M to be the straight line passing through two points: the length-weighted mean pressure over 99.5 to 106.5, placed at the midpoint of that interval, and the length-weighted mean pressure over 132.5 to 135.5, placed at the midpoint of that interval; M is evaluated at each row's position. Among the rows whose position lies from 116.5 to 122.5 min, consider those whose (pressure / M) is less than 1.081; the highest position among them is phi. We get 122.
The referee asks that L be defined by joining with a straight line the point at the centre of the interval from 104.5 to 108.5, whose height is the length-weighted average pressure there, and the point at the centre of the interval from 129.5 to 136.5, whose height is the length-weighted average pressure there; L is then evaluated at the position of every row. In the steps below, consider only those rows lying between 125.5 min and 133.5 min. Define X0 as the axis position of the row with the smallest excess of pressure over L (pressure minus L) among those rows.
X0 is 130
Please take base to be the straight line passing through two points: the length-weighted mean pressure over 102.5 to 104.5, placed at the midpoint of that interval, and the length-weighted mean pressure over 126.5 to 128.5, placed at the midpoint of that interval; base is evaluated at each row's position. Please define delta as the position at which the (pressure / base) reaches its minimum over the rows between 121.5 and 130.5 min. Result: 130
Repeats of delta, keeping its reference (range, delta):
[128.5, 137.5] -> 130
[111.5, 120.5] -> 120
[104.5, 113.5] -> 105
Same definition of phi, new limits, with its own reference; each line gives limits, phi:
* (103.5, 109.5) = 109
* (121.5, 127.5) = 127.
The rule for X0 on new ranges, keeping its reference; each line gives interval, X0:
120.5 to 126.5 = 125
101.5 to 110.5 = 102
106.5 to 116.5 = 107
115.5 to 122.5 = 122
